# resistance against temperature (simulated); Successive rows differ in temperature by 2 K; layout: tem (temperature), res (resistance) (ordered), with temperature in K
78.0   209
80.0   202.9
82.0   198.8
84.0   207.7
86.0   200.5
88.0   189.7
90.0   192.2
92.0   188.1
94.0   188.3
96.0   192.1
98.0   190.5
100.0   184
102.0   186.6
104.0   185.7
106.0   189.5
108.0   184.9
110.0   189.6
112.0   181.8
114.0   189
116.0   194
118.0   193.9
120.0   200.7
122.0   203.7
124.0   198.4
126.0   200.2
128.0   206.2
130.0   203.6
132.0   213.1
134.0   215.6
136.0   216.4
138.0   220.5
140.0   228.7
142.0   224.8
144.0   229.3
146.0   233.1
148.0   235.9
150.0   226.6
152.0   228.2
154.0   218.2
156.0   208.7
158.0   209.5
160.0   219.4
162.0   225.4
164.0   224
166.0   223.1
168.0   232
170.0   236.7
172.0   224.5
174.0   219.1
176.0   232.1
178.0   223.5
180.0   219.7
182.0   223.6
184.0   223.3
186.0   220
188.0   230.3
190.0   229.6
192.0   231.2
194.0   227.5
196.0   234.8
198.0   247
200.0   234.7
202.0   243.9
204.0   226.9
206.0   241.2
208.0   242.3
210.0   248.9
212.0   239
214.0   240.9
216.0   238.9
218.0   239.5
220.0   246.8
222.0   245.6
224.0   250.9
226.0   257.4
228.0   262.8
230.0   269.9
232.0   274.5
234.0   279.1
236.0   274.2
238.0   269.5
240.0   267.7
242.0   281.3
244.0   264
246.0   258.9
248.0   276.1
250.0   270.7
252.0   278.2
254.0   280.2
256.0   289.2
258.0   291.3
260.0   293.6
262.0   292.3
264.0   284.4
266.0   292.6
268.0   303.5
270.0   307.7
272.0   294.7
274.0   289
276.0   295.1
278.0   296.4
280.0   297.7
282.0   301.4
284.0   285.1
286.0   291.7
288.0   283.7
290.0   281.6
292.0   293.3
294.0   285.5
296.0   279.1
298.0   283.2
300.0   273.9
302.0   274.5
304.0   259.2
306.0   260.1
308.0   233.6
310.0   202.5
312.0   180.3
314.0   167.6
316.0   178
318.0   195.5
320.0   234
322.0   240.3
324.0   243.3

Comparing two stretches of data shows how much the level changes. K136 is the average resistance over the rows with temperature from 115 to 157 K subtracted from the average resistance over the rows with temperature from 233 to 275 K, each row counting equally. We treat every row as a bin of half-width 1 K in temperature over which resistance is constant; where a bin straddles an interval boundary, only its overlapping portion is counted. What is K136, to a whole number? 68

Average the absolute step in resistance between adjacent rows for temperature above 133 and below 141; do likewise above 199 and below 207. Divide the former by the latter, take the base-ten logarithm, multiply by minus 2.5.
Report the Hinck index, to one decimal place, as 1.2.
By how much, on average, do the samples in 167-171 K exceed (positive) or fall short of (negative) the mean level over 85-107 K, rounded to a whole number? 45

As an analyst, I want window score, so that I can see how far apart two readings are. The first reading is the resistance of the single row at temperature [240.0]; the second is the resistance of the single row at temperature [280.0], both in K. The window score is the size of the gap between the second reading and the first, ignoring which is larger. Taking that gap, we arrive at 30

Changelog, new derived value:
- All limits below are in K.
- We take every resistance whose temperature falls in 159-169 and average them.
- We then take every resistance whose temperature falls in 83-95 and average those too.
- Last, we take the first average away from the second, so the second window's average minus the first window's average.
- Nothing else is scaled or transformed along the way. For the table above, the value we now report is -30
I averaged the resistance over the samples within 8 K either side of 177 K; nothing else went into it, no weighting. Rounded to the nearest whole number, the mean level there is 225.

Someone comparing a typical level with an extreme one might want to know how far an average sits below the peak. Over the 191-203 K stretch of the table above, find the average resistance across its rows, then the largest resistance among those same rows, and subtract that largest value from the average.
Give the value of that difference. -10.5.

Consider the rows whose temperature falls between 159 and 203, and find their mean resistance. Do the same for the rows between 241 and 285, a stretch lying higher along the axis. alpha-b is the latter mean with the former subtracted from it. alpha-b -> 59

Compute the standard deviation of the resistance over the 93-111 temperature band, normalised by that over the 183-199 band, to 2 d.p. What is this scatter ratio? 0.34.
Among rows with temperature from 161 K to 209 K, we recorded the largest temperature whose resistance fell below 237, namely 204.0 K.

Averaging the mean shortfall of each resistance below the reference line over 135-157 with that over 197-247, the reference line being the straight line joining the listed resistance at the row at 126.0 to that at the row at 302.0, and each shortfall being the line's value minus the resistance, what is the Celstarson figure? -14.5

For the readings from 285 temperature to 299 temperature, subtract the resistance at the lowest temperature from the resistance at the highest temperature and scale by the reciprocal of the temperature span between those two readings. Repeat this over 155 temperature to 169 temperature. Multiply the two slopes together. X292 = -1.4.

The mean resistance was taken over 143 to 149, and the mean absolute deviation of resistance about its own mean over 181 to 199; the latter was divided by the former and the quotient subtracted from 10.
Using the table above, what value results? 9.98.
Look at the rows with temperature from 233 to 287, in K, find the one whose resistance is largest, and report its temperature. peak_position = 270.0 K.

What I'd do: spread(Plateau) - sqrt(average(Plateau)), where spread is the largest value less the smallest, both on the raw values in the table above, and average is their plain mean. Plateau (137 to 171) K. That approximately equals 13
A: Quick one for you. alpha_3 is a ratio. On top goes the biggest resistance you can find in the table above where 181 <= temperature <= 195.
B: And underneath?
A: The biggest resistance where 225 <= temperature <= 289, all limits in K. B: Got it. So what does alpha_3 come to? 0.751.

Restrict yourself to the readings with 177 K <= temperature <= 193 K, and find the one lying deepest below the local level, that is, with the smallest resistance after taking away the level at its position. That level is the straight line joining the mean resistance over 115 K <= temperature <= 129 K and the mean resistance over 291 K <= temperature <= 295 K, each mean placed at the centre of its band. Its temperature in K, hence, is 186.0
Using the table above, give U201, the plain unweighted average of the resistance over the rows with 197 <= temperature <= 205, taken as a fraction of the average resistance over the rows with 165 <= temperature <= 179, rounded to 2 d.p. 1.05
